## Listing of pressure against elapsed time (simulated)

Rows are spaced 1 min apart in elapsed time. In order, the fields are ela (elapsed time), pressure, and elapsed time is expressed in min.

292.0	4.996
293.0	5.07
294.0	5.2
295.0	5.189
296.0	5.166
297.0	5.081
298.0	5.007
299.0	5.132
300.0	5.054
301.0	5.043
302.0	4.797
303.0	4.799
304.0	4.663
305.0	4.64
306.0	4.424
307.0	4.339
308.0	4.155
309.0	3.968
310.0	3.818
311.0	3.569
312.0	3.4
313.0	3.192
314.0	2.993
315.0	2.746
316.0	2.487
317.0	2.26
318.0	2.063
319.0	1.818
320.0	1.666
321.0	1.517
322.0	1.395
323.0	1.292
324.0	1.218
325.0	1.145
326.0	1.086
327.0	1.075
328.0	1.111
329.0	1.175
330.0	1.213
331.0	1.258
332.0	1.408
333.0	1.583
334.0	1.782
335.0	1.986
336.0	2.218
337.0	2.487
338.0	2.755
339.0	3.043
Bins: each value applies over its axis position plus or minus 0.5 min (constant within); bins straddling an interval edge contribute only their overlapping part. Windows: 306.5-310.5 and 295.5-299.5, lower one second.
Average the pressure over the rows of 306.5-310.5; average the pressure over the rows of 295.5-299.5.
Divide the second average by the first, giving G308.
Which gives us 1.3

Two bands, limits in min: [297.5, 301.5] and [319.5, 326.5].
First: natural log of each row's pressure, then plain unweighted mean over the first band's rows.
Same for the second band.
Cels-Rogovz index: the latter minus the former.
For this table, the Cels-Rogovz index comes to -1.3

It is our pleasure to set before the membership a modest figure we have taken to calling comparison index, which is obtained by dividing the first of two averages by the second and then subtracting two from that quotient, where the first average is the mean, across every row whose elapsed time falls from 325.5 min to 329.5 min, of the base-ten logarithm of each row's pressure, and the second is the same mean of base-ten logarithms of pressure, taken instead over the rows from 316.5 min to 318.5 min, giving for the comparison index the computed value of -1.9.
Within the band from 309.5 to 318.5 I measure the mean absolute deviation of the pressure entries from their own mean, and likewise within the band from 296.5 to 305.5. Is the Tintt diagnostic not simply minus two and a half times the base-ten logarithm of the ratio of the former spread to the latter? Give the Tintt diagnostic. -1.2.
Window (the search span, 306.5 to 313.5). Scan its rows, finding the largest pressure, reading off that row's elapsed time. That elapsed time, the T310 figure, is 307.0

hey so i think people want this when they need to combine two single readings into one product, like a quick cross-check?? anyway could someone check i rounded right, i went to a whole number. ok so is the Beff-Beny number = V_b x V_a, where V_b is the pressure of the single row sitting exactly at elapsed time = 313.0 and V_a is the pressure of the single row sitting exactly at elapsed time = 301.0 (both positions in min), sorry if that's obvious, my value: 16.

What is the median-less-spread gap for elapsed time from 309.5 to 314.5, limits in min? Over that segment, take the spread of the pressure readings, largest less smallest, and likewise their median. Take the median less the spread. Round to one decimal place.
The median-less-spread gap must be 2.6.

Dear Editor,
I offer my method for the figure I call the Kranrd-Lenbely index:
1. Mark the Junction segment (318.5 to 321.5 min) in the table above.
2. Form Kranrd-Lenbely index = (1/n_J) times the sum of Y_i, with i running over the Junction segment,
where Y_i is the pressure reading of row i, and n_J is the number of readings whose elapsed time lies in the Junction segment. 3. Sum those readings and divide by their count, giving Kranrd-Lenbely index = 1.7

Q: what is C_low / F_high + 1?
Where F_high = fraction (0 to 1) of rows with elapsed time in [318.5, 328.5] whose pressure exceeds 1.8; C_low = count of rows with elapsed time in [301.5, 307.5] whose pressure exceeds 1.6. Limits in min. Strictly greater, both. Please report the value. 61.0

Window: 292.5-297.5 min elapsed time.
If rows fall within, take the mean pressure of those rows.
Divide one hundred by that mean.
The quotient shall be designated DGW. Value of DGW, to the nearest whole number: 19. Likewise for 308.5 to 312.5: 27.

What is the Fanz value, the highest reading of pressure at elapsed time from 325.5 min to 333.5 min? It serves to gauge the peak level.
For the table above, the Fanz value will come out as 1.583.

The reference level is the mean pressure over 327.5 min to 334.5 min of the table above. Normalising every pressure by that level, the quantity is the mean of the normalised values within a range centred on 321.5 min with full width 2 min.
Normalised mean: 1.07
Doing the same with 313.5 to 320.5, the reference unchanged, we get 1.68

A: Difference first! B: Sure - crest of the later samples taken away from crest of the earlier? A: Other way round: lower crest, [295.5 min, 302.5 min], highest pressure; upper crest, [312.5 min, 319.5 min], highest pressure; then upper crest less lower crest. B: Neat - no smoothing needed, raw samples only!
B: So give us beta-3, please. -2.0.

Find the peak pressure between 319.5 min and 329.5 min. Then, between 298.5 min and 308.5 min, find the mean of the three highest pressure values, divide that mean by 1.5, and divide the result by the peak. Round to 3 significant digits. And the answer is 2.03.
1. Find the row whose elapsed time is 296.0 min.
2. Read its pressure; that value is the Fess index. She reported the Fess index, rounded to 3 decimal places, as 5.166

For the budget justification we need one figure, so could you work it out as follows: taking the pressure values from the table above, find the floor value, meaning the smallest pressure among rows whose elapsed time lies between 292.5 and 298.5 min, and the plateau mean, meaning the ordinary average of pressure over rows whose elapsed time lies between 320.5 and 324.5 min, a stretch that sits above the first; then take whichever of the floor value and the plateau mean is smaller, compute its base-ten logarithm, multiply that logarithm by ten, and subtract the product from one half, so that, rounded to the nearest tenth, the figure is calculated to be -0.8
